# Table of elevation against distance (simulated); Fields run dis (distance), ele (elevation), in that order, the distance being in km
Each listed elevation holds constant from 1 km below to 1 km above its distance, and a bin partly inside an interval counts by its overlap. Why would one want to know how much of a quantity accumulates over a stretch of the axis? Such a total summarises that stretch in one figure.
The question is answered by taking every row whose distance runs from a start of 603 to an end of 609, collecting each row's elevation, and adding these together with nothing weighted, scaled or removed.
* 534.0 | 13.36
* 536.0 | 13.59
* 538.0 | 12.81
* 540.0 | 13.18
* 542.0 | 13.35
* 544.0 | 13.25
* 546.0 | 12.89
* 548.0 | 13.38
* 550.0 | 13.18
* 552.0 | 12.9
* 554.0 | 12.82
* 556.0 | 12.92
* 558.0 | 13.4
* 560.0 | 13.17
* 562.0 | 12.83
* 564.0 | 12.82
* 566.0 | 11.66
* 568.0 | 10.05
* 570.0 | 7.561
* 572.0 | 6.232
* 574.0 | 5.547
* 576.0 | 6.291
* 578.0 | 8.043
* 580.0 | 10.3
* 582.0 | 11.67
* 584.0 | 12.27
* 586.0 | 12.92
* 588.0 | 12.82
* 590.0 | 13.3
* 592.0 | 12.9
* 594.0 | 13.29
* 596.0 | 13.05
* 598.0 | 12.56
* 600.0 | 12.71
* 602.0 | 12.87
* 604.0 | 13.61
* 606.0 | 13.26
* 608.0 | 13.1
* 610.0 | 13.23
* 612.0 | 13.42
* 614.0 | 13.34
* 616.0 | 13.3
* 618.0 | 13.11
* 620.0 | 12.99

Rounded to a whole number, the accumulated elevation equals 40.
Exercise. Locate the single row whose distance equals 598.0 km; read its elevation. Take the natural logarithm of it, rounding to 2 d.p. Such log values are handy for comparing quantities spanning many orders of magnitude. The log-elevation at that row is 2.53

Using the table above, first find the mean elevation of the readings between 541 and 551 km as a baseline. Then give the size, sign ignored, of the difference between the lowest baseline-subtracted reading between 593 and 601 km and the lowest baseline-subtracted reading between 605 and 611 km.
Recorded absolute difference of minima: 0.5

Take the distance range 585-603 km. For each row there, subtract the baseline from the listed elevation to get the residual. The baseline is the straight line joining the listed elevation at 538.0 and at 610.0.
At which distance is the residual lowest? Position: 598.0 km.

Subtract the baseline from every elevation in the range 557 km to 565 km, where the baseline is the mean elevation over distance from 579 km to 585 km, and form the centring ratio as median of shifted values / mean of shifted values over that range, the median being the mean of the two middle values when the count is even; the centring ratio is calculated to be 0.97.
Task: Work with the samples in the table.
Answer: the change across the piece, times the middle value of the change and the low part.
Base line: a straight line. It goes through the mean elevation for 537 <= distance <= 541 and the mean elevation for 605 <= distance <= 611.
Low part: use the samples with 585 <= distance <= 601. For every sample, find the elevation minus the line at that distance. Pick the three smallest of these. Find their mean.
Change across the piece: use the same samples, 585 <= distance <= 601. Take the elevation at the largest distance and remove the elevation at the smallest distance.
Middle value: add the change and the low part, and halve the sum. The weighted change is 0.071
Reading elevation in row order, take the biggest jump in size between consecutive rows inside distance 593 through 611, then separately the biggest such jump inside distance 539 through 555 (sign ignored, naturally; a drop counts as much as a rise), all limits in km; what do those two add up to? 1.2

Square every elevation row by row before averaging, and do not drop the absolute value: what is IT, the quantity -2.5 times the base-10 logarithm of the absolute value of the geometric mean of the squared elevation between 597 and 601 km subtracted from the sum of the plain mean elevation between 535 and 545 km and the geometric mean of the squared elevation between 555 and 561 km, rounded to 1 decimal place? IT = -3.6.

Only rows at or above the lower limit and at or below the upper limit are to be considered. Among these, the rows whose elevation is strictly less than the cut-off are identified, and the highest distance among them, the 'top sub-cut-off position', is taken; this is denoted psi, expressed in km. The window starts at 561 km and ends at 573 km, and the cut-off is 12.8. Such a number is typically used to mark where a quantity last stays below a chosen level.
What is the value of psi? 572.0 km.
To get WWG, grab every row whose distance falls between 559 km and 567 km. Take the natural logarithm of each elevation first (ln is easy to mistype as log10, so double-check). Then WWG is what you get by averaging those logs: 2.53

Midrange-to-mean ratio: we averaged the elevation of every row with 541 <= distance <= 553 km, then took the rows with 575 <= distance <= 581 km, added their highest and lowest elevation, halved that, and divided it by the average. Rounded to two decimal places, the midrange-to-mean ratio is 0.63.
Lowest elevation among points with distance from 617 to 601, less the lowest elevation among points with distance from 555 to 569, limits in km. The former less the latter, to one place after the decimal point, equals 2.8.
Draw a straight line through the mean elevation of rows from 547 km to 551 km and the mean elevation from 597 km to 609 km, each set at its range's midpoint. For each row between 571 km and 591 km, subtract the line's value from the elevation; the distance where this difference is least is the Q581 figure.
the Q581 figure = 574.0 km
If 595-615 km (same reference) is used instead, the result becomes 598.0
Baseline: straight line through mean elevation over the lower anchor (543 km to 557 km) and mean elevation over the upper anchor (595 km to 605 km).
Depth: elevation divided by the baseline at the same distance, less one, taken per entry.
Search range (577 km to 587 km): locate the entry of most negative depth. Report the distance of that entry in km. 578.0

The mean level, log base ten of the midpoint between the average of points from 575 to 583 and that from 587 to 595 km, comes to 1.04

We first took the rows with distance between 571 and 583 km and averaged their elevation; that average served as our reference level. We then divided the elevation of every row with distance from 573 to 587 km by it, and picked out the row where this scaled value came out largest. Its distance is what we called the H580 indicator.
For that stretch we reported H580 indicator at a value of 586.0 km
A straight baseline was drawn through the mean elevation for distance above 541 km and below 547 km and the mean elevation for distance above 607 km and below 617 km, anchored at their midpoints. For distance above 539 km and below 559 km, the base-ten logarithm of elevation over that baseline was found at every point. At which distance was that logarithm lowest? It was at 554.0 km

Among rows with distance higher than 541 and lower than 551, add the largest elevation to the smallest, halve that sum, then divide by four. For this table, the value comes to 3.28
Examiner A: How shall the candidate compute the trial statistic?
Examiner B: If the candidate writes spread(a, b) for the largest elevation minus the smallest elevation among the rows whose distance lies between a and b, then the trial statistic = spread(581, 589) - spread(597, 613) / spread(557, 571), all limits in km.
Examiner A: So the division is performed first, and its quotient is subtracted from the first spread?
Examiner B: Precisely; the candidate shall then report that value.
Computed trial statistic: 1.1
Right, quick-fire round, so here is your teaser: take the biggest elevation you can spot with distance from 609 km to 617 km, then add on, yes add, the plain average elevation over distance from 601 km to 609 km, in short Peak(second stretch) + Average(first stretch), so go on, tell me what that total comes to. 26.6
